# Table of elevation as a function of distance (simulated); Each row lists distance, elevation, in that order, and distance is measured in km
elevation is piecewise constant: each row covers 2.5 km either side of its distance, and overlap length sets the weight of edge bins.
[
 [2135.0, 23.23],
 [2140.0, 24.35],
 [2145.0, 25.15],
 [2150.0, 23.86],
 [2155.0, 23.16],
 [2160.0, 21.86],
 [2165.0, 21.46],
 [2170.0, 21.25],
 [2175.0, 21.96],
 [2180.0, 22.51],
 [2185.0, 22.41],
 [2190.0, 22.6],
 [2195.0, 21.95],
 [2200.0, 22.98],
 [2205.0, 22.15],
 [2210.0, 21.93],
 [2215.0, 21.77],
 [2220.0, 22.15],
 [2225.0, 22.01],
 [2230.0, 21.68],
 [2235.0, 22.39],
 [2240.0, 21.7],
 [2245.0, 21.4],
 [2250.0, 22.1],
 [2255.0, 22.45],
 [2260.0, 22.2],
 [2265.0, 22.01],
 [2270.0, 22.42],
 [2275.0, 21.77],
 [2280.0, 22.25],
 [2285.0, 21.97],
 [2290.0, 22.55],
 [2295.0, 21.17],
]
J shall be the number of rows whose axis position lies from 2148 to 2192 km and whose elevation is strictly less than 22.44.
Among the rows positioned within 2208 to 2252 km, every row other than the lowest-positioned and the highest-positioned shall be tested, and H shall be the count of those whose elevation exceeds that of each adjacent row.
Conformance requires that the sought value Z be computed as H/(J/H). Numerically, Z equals 0.8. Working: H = 2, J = 5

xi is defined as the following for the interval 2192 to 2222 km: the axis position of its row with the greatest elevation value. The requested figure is 2200.0 km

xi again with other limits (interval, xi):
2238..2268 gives 2255.0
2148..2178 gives 2150.0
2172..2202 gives 2200.0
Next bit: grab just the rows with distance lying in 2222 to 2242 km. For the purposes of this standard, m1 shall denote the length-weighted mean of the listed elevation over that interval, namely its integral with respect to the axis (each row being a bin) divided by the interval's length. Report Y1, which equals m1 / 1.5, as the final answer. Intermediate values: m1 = 22.0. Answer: 14.6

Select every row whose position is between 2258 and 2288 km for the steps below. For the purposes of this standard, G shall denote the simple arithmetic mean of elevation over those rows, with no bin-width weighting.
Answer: 22.10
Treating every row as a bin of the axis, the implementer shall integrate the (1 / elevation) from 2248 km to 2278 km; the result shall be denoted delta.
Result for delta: 1.4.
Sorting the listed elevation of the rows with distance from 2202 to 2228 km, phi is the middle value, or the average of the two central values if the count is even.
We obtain 22.0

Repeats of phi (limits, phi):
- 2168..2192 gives 22.4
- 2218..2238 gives 22.1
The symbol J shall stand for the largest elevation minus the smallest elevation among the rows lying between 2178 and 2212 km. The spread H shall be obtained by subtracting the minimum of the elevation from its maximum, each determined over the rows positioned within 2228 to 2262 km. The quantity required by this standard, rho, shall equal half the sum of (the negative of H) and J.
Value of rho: 0.00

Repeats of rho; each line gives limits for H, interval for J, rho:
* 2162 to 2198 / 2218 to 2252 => -0.18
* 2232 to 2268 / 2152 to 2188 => 0.43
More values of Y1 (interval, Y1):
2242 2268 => 14.7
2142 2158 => 16.0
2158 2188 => 14.6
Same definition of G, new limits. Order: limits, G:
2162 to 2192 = 22.03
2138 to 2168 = 23.31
